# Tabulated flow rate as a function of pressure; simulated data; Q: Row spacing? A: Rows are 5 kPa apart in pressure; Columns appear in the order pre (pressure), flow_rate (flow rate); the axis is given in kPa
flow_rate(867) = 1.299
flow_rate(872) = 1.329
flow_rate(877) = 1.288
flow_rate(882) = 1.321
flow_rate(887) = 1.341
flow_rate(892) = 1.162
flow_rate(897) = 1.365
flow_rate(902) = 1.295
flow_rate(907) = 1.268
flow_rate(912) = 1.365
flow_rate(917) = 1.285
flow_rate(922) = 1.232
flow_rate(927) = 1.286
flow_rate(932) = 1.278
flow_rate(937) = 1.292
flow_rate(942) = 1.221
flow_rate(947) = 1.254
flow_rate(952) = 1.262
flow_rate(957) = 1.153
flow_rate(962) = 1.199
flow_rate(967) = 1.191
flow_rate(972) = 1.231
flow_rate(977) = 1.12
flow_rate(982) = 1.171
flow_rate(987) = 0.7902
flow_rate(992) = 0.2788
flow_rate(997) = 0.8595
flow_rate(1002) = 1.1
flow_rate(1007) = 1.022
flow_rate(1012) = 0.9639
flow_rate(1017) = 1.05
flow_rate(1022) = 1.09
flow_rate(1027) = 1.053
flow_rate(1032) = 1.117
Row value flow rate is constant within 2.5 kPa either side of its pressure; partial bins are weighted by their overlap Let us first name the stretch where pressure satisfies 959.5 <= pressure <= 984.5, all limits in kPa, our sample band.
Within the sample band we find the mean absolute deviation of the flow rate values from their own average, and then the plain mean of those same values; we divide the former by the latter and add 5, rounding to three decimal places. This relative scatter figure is 5.025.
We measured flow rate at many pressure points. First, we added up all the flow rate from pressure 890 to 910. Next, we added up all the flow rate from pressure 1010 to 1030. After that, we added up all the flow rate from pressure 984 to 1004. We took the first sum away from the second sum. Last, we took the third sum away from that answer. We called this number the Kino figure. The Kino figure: -4.0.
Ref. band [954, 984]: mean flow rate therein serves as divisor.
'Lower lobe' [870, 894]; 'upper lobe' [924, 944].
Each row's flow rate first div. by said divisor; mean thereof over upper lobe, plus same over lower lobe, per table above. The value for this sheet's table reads 2.17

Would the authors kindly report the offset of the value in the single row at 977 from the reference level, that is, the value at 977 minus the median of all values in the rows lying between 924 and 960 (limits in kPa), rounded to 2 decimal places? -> -0.14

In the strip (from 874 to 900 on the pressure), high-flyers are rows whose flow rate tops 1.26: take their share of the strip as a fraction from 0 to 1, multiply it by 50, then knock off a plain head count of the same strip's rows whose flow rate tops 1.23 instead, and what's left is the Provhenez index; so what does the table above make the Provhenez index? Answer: 36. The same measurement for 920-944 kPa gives 26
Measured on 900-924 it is 35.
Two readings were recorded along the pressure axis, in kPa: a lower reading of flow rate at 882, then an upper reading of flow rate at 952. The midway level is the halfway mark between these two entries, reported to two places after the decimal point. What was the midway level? 1.29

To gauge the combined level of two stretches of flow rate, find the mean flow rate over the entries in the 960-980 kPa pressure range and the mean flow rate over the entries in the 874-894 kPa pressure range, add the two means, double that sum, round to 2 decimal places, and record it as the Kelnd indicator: 4.93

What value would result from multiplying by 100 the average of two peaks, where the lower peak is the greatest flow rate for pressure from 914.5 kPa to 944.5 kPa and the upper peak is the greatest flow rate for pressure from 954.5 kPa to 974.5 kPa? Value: 126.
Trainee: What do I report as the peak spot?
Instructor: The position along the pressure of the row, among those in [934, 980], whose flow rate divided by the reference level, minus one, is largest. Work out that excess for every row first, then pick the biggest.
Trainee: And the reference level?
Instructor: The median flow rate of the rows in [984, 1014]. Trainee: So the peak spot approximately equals 937 kPa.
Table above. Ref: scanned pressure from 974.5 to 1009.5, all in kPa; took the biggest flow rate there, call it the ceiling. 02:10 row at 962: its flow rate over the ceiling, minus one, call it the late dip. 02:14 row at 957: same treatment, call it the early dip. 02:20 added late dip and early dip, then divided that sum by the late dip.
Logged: 0.36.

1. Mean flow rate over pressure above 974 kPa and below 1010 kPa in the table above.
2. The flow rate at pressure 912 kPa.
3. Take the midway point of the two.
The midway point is 1.14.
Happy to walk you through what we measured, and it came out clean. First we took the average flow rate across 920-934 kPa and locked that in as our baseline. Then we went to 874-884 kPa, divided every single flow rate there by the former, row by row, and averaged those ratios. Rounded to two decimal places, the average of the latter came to 1.03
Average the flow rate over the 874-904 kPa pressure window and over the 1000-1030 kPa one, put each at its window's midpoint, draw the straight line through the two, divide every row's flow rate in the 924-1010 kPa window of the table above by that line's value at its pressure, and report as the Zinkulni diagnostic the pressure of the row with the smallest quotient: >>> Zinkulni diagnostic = 992 kPa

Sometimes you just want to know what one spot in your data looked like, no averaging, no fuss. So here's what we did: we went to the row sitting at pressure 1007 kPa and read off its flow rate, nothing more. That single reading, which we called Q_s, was 1.022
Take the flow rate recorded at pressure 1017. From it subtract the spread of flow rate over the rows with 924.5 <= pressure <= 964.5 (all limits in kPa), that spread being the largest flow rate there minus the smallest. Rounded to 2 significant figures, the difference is 0.91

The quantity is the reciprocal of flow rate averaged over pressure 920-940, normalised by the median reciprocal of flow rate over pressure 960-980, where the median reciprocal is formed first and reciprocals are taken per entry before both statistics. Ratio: 0.94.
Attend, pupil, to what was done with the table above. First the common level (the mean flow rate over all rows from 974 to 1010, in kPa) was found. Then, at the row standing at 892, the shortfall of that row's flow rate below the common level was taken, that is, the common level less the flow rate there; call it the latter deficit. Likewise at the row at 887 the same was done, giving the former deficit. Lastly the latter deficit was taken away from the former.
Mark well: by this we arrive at -0.18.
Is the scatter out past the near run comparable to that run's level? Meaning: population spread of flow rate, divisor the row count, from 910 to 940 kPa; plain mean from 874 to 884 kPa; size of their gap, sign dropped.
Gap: 1.27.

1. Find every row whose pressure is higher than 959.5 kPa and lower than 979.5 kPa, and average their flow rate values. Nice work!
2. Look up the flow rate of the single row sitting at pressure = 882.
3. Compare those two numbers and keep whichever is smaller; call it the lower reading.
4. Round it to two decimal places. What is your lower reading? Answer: 1.19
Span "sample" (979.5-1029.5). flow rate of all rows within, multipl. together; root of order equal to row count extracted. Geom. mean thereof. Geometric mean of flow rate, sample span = 0.88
